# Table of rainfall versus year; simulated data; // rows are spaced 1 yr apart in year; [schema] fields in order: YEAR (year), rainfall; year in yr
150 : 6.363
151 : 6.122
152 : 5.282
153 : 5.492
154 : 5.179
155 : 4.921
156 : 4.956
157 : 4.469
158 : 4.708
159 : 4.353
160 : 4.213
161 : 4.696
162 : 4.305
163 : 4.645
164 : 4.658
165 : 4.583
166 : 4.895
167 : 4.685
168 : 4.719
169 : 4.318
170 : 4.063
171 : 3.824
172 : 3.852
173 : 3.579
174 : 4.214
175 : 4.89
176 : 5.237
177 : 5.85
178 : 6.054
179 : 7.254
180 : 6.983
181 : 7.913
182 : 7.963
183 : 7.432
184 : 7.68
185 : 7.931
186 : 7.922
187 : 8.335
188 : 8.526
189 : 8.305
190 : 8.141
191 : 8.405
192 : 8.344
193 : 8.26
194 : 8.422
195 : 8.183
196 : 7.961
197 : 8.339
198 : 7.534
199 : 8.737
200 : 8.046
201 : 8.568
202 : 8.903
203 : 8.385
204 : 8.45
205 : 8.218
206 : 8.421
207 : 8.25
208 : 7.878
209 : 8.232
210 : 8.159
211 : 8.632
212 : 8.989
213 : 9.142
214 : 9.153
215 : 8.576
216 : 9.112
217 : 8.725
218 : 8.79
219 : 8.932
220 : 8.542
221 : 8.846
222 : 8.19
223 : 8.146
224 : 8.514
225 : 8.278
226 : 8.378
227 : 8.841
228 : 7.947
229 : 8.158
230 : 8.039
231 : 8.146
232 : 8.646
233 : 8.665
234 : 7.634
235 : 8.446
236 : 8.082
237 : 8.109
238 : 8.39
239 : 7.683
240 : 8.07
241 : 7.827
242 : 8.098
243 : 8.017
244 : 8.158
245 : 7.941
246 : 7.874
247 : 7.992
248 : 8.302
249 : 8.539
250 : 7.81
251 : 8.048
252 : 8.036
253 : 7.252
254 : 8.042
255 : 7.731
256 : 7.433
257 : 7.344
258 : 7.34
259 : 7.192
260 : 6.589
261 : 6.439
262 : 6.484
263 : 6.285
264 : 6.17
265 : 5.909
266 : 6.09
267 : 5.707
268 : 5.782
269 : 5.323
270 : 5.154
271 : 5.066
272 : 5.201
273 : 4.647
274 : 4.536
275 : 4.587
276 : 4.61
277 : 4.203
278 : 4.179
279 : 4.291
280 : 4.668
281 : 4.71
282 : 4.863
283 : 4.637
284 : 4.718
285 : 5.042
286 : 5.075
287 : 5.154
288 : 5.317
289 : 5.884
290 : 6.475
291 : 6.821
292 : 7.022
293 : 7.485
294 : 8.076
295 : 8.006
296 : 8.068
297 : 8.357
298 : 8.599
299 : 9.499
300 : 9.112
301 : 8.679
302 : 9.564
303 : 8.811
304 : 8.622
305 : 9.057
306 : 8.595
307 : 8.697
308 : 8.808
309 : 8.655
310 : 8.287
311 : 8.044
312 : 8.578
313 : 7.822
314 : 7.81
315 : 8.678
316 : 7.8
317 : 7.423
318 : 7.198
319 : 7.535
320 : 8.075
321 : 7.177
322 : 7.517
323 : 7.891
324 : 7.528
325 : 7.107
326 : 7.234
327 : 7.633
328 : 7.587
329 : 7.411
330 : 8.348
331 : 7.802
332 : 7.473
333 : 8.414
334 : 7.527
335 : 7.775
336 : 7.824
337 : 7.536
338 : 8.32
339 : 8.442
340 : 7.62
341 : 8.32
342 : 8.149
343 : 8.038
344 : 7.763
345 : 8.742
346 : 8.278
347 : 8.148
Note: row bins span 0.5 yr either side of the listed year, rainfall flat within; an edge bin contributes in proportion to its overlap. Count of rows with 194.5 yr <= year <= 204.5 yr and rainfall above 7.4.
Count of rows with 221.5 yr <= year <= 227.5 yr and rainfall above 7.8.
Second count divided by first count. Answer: 0.60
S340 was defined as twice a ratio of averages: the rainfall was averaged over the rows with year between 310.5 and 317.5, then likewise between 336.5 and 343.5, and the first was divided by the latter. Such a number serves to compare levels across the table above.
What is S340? 1.99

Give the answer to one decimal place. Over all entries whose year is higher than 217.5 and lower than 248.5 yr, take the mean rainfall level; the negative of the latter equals -8.2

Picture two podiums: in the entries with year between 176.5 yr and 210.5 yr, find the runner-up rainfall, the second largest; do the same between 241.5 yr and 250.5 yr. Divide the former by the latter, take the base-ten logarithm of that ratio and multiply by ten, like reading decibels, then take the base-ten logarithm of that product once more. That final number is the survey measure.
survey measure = -0.7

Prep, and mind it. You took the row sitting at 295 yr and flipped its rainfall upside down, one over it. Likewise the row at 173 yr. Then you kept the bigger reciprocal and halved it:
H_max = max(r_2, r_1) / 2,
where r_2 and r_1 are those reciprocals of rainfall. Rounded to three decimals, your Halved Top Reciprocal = 0.140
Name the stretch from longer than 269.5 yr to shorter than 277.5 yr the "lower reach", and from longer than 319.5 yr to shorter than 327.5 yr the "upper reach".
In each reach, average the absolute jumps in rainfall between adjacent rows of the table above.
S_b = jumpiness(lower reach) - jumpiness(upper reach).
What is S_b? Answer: -0.22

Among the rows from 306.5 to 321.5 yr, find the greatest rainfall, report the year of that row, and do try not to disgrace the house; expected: 308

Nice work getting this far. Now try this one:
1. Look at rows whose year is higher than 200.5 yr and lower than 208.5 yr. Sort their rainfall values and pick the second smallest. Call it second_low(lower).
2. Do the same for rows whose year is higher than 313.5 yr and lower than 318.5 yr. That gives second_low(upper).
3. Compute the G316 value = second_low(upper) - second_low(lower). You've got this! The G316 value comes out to -0.8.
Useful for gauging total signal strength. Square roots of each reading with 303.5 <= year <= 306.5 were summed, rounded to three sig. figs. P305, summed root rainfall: 8.88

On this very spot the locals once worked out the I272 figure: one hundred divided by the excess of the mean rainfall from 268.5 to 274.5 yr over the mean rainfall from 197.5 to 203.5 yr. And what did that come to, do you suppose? -30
